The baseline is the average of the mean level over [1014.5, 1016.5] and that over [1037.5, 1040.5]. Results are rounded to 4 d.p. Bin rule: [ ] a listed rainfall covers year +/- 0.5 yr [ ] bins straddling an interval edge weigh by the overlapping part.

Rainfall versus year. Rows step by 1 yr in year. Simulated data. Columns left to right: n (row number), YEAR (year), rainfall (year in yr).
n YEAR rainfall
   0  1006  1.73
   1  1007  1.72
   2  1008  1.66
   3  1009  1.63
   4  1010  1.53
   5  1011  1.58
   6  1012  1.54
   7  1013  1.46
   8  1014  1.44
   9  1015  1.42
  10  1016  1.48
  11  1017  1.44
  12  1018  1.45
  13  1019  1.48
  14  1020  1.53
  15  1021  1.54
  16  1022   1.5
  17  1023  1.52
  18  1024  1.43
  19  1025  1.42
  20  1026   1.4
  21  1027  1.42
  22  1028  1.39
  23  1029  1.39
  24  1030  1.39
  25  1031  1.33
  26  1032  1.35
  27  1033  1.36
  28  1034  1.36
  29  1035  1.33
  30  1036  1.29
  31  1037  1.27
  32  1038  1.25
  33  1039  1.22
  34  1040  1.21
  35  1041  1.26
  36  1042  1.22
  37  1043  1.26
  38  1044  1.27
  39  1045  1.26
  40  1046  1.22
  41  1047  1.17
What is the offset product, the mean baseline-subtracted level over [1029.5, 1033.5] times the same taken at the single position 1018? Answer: 0.0021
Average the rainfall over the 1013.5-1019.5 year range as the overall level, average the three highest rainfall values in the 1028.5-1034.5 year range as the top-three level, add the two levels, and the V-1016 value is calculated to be 2.83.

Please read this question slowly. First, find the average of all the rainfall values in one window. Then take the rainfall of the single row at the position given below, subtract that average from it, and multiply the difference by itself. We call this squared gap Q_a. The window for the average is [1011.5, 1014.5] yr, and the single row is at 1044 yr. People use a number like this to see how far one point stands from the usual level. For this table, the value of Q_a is 0.044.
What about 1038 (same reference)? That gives 0.053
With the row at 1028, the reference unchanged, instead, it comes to 0.008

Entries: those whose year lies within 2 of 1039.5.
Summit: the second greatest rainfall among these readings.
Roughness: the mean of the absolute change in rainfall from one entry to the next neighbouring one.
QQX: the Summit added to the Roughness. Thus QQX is 1.3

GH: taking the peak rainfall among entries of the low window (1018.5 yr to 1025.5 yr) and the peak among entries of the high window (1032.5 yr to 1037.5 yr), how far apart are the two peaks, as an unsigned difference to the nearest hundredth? 0.18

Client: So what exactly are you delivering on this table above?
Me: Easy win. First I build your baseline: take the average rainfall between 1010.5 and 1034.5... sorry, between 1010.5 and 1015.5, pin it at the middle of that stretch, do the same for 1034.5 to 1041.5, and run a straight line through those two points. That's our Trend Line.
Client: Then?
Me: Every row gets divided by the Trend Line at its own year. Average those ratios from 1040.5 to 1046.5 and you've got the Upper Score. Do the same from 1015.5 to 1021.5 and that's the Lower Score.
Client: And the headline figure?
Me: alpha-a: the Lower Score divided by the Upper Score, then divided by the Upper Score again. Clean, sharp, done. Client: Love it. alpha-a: 0.97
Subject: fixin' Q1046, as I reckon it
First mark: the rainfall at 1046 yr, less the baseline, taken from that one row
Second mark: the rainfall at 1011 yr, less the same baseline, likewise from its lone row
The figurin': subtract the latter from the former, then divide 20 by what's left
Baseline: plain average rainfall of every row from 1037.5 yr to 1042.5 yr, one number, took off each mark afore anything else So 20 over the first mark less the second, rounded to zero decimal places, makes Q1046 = -56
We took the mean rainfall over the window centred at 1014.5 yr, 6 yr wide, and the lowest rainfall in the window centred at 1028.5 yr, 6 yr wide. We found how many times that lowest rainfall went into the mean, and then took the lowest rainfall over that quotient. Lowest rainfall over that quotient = 1.21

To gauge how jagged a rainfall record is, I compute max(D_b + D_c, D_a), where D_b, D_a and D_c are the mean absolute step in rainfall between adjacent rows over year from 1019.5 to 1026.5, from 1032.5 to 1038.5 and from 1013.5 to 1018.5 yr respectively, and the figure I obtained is 0.064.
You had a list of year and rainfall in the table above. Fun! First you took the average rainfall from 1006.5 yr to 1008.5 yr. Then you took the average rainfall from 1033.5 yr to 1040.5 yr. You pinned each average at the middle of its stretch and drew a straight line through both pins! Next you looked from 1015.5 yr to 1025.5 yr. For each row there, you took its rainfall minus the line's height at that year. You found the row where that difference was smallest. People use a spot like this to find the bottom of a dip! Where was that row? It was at 1017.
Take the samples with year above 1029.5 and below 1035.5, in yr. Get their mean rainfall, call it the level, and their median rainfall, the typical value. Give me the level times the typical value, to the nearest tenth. 1.8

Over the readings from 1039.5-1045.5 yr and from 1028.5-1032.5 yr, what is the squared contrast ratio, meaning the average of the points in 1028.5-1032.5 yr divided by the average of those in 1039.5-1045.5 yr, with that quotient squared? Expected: 1.20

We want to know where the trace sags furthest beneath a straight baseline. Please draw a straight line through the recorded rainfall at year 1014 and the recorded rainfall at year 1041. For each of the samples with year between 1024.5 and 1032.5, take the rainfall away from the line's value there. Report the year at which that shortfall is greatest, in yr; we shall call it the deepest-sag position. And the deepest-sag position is 1031 yr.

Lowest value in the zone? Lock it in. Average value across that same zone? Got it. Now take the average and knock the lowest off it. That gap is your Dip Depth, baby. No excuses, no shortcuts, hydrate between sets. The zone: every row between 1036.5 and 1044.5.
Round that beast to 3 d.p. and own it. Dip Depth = 0.035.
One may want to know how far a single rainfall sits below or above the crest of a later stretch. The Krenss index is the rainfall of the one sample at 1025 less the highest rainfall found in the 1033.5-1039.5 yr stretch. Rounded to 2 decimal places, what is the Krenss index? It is 0.06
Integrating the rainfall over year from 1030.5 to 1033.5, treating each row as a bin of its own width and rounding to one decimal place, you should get 4.0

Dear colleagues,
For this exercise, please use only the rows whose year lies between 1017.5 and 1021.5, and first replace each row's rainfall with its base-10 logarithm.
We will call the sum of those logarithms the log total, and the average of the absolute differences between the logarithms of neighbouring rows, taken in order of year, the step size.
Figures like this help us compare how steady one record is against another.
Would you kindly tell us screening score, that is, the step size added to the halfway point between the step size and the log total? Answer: 0.36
